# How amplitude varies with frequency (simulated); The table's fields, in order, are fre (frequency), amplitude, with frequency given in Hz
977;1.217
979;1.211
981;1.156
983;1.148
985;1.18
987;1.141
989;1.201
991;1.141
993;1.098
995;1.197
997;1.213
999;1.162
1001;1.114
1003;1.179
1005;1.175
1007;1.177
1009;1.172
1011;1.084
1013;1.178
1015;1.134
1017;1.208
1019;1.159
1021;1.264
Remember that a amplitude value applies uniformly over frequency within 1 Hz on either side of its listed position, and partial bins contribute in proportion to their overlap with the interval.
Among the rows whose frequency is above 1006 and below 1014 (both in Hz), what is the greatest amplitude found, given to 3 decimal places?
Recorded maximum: 1.178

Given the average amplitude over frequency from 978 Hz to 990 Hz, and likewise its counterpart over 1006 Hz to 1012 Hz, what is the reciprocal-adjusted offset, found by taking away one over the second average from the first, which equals 0.299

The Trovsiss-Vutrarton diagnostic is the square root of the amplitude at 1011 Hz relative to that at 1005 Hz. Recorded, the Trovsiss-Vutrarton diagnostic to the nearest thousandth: 0.960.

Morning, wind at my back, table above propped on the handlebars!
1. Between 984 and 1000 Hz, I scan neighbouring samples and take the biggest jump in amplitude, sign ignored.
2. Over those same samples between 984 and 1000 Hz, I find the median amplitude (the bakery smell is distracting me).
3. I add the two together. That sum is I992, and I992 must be 1.27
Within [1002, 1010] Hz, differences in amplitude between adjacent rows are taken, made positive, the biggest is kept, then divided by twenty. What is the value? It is 0.000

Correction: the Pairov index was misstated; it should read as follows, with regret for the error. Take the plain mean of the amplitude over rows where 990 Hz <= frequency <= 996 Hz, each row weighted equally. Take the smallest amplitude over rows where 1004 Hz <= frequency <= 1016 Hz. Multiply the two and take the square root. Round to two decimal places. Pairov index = 1.11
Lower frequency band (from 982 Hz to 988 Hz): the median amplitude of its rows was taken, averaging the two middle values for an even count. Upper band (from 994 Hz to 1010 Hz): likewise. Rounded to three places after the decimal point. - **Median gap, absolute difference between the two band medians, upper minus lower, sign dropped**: 0.028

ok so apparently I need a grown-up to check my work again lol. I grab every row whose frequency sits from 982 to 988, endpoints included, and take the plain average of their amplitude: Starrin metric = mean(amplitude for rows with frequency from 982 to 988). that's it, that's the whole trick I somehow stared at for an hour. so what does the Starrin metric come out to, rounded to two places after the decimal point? 1.16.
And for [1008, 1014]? 1.14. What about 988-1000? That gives 1.17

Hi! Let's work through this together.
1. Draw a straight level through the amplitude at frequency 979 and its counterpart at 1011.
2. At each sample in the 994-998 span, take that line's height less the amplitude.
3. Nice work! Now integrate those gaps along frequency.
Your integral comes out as -0.2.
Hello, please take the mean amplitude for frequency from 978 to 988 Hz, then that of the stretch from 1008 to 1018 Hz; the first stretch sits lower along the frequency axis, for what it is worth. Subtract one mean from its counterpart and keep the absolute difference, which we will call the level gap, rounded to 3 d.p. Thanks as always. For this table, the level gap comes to 0.012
